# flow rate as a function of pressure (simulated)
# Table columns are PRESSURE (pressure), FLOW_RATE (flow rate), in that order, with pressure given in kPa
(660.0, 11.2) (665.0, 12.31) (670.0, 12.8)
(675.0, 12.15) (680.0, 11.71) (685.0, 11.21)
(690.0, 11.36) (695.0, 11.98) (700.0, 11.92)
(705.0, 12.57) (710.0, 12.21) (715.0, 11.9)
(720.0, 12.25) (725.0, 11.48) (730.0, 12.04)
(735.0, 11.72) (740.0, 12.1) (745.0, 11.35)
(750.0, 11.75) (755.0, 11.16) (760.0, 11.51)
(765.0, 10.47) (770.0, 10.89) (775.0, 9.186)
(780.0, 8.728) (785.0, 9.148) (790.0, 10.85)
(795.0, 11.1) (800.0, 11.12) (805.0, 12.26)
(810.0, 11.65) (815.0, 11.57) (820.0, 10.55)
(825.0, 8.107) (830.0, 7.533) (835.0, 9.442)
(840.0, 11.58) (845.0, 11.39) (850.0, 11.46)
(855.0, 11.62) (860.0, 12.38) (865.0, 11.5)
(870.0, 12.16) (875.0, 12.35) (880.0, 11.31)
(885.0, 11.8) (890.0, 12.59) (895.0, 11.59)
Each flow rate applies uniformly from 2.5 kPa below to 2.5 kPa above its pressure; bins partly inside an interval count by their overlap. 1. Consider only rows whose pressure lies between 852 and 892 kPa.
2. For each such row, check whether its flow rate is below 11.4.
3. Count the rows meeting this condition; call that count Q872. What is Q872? 1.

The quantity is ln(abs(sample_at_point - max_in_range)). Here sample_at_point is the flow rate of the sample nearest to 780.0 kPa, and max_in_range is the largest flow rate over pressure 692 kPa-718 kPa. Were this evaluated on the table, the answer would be 1.3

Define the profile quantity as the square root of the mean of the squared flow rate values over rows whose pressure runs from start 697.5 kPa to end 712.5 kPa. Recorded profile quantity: 12.2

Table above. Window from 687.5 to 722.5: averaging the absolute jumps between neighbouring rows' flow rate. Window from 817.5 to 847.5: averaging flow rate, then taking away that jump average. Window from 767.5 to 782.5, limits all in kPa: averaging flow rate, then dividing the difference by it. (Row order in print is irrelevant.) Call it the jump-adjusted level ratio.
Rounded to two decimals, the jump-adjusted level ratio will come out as 0.98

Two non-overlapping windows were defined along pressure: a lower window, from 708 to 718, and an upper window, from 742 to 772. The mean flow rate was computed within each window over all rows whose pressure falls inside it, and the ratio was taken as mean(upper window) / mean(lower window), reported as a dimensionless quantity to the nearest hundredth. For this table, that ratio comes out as 0.93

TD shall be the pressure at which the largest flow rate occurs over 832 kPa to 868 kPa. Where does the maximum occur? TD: 860.0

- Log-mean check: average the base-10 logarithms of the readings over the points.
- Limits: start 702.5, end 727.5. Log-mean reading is 1.08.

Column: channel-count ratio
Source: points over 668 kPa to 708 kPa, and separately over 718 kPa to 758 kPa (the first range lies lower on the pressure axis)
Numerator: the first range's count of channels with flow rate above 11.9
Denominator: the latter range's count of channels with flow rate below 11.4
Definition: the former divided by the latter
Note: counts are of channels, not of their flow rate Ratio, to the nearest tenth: 2.5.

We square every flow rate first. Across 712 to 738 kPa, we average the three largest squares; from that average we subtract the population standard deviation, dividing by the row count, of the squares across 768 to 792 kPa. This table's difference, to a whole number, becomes 127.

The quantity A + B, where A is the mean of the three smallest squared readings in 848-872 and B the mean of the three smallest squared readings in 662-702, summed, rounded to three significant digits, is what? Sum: 263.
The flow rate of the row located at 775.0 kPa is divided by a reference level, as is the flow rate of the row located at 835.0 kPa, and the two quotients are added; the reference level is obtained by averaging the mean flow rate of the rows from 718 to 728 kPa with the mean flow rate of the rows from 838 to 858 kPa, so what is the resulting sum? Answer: 1.59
